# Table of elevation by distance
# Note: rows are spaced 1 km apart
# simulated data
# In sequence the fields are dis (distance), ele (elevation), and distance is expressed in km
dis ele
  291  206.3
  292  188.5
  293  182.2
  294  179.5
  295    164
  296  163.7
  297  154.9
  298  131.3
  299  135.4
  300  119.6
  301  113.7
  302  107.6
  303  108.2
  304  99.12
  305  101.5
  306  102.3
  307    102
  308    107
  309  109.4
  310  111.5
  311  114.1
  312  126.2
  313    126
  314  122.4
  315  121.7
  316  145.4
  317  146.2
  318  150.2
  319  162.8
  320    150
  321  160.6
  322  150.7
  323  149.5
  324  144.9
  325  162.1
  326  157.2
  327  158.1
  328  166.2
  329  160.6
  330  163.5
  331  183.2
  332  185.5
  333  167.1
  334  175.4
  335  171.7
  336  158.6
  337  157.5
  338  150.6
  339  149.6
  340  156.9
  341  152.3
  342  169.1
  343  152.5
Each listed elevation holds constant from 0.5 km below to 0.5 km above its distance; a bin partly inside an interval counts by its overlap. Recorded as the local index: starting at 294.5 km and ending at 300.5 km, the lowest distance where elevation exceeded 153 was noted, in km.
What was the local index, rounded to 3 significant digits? 295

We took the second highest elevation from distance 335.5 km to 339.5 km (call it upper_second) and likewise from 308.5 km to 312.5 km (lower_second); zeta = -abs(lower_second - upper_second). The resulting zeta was -43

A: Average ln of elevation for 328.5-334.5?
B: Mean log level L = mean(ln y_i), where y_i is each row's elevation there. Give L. 5.15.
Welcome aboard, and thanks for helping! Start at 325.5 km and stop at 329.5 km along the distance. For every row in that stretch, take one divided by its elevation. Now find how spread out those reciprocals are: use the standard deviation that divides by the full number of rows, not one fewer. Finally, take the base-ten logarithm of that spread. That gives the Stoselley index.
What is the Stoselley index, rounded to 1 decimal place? -3.9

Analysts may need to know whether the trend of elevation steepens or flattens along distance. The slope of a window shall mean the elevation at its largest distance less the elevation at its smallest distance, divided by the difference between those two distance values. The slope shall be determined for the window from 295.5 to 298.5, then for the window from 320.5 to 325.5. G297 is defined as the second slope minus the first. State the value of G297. 17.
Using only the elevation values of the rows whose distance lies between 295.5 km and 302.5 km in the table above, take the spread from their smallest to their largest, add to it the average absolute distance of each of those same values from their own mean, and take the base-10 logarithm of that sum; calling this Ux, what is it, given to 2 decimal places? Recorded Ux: 1.86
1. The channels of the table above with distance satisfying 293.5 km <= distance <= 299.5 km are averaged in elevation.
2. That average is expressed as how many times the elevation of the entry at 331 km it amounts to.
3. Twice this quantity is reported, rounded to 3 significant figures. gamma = 1.69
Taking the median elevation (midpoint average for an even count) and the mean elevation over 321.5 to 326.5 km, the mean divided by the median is 1.01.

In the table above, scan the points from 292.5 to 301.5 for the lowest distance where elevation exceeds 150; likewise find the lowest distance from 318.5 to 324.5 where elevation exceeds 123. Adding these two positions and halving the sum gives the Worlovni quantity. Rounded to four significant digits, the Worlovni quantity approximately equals 306.0 km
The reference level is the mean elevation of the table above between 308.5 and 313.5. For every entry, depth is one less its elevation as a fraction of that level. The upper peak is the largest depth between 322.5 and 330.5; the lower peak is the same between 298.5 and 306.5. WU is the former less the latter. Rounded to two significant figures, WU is -0.39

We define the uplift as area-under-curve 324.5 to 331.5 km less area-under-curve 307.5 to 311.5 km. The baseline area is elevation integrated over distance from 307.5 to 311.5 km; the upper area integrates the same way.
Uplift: 709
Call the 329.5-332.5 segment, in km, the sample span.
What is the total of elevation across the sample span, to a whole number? 532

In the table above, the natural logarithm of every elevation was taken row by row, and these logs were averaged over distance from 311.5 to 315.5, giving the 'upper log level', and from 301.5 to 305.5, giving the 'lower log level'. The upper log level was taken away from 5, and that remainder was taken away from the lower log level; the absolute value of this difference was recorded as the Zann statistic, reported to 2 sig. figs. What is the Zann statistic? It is 4.5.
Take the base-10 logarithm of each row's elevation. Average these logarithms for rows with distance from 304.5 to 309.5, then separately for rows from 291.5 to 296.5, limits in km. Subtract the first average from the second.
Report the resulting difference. 0.23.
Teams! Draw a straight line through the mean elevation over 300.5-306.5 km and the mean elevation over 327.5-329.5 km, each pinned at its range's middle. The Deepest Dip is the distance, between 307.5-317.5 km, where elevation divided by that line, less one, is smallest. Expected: 315 km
